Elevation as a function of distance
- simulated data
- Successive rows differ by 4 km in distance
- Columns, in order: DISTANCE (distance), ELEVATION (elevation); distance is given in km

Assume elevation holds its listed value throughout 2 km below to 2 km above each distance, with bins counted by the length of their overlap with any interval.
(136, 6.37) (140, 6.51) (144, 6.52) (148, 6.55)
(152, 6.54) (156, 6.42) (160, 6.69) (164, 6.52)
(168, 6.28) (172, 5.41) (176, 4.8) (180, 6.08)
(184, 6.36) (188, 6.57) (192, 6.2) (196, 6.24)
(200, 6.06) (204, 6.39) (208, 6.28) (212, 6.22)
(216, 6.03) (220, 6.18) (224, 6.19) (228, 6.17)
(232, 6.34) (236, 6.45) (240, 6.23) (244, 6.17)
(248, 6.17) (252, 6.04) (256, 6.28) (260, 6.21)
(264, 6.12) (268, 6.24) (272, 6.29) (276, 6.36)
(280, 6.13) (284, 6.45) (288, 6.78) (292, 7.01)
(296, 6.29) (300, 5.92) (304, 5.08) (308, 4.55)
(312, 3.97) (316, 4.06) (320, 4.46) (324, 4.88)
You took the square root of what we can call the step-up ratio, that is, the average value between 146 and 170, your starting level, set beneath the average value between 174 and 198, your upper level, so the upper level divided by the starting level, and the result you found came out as 0.96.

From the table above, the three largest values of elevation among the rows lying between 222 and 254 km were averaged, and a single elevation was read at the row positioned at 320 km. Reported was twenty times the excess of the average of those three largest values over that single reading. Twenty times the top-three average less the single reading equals 38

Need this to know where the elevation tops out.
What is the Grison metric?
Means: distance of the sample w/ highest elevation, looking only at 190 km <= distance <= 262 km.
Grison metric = 236 km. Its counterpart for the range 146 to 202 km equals 160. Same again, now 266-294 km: 292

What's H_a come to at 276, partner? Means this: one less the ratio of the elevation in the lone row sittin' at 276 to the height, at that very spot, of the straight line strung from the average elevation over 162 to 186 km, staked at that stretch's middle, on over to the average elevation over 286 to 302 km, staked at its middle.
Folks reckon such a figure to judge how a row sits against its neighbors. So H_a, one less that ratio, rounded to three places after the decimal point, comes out 0.008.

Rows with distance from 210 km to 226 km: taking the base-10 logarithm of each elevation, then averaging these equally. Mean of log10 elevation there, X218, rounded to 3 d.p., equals 0.789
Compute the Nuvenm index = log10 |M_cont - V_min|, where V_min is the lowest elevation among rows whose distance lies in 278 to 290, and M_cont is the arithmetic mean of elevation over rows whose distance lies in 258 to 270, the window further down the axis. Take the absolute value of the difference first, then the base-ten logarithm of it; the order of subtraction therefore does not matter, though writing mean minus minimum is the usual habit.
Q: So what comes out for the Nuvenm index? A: -1.2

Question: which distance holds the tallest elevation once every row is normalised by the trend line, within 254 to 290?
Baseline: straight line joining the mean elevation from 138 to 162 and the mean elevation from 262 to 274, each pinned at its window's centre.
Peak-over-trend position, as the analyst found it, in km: 288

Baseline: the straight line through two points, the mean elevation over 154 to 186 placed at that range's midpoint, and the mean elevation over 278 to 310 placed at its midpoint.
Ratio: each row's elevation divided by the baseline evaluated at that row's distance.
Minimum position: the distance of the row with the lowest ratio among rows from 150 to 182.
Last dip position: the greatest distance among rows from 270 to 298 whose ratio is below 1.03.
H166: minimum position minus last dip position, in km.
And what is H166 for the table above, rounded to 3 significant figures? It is -104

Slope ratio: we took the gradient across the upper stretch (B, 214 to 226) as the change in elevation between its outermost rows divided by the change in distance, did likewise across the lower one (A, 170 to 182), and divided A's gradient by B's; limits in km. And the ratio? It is 4.2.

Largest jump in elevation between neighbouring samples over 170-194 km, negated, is -1.3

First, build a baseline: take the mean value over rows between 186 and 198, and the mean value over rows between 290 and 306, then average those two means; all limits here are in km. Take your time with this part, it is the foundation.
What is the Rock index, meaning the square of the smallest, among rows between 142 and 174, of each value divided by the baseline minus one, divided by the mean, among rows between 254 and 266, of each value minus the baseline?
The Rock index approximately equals -6.6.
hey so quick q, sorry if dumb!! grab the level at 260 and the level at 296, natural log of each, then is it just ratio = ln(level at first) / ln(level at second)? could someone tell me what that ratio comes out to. 0.99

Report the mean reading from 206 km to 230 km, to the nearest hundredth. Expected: 6.18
